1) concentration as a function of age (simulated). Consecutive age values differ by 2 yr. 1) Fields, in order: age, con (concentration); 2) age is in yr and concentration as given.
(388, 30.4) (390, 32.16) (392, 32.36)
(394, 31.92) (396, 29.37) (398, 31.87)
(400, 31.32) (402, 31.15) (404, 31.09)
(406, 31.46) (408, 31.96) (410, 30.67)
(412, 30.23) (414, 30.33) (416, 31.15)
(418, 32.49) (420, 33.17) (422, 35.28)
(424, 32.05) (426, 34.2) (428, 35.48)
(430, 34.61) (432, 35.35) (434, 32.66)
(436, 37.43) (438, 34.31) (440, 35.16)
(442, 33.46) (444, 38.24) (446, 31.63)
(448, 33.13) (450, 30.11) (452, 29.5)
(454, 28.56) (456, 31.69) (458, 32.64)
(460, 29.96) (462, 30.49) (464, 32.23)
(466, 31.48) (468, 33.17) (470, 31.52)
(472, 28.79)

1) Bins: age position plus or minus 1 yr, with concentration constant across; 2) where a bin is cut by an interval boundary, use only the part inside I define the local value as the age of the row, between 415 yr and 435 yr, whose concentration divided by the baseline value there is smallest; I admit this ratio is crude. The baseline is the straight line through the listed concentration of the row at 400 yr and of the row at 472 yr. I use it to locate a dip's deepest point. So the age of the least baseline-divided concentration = 416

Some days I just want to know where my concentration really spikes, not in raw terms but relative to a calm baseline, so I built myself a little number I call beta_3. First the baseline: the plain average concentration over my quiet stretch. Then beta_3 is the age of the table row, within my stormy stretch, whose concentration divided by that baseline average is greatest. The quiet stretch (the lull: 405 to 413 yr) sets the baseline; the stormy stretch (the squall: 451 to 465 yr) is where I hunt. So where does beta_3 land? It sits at 458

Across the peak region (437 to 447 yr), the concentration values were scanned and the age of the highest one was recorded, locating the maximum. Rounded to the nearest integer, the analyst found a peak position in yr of 444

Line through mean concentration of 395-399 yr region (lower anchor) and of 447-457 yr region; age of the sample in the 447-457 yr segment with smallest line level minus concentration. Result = 448 yr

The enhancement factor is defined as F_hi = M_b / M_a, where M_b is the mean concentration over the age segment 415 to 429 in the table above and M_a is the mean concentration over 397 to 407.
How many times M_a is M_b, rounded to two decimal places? 1.06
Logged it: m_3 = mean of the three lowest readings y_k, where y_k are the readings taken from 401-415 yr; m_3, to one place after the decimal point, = 30.4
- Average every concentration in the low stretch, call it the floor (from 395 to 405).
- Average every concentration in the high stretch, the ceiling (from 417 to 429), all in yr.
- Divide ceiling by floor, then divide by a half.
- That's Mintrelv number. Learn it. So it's 2.2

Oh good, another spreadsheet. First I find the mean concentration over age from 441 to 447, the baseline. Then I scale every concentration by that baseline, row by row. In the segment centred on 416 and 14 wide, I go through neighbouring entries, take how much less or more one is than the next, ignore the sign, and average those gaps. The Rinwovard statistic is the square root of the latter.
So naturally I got 0.16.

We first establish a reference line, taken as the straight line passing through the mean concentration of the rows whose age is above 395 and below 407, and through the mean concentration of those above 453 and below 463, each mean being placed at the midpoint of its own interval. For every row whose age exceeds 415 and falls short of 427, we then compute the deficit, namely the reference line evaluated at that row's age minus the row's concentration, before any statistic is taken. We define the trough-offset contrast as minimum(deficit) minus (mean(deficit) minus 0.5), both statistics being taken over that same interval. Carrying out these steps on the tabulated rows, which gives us -1.7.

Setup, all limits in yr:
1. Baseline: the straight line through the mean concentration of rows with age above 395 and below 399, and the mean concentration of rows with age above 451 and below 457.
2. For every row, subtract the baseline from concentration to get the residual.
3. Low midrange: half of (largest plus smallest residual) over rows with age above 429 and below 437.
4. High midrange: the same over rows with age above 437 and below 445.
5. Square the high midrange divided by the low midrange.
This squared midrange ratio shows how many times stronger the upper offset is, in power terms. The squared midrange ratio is 1.4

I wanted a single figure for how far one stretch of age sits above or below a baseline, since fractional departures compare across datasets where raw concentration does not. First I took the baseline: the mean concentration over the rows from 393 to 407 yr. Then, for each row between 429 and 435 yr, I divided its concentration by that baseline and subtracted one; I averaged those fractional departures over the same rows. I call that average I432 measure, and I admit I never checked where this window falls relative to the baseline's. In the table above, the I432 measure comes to 0.10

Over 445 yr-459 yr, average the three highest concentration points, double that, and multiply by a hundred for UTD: 6497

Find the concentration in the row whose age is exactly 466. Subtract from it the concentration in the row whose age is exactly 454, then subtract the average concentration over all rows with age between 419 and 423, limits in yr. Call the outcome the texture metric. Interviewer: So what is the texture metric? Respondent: -31.3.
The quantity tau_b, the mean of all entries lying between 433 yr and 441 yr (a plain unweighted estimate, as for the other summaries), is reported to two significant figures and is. 35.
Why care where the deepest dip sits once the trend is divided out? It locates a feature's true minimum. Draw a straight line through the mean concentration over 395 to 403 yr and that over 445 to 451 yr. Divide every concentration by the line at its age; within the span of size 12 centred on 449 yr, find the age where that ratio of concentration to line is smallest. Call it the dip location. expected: 454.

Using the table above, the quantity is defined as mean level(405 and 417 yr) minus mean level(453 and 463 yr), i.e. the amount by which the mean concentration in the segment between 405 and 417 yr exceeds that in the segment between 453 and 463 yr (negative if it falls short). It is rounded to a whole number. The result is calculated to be 0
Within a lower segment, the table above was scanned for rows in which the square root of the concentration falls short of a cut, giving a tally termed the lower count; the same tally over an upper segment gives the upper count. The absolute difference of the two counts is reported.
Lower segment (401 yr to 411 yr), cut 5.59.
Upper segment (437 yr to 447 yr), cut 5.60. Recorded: 3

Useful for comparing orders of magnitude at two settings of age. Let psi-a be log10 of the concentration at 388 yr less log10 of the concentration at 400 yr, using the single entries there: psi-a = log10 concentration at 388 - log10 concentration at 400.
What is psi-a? -0.01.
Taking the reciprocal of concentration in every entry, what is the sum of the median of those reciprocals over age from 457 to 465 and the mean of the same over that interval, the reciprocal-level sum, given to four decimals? 0.0639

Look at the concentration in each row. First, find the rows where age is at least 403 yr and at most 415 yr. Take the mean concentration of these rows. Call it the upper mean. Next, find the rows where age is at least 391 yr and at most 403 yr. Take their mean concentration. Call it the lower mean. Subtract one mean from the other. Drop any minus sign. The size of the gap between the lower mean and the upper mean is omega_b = 0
